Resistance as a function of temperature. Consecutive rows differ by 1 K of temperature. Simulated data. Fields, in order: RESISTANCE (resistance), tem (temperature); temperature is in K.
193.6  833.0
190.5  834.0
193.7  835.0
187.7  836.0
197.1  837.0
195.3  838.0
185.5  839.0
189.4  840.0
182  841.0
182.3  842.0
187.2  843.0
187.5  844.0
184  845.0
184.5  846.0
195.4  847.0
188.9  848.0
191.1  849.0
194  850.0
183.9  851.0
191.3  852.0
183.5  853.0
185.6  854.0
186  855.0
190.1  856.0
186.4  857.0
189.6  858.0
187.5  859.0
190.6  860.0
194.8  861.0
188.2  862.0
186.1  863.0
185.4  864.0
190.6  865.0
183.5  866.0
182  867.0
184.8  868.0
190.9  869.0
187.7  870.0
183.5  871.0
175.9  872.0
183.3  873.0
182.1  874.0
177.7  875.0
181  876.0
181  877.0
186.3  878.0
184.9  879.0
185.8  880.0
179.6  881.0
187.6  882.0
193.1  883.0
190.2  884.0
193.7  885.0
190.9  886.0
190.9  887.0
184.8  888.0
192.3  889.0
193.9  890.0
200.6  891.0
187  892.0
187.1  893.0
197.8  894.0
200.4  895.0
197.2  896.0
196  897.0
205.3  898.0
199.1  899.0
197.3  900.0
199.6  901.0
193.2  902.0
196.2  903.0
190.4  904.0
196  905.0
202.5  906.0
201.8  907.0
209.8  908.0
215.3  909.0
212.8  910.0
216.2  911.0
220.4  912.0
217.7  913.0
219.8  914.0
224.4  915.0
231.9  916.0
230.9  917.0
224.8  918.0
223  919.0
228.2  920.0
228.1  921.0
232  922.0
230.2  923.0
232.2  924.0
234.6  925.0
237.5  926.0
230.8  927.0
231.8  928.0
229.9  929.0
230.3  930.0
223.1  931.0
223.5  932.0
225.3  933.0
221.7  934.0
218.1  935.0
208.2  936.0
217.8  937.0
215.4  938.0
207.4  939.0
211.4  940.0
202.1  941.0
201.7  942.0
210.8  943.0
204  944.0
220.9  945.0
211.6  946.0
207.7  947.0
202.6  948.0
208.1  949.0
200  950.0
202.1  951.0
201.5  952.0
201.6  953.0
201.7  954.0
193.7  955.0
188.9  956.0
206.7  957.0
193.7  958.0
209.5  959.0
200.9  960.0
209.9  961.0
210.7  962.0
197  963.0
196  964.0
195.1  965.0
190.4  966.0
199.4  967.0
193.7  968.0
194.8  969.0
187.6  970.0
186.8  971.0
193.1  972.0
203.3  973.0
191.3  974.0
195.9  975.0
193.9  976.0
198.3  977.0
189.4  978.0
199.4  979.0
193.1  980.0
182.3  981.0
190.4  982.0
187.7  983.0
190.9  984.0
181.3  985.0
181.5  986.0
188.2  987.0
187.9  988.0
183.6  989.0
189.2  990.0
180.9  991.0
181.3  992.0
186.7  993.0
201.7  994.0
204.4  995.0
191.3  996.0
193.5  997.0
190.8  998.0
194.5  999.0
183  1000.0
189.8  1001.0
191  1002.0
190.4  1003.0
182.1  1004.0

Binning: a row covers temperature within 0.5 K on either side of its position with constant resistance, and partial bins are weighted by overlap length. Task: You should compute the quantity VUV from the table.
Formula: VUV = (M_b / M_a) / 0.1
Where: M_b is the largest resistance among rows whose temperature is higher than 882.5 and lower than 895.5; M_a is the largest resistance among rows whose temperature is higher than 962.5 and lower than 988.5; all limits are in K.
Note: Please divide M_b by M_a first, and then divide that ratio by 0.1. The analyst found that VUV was 9.9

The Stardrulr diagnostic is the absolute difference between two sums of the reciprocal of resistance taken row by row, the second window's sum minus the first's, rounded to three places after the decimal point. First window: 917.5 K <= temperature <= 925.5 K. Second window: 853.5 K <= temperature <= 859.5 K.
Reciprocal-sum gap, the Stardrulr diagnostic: 0.003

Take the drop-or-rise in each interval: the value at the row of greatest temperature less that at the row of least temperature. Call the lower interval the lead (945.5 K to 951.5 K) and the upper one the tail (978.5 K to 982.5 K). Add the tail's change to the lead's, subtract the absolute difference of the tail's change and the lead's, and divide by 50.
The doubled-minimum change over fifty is -0.4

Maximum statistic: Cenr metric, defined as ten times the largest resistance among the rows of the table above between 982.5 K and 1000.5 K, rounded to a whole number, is 2044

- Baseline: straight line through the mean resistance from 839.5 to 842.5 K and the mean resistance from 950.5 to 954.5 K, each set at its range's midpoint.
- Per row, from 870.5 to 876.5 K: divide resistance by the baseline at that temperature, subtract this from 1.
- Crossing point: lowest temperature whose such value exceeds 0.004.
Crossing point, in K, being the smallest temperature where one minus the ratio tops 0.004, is 871.0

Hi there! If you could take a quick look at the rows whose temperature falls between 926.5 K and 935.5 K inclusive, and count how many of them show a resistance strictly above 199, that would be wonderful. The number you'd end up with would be 9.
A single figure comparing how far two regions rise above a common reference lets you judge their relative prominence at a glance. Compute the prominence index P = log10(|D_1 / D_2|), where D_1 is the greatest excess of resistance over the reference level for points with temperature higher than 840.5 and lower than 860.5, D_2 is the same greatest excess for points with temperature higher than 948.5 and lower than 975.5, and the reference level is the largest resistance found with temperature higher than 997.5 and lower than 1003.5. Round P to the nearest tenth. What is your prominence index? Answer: -1.3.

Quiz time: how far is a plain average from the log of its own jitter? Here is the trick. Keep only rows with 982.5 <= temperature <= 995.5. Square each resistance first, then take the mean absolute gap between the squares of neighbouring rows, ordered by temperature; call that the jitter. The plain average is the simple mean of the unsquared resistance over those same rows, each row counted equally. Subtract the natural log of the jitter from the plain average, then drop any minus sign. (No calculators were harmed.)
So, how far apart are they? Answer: 181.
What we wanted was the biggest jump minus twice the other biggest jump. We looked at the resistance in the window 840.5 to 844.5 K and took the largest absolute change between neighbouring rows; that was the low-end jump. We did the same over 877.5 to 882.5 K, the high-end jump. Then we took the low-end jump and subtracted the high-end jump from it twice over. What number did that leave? -11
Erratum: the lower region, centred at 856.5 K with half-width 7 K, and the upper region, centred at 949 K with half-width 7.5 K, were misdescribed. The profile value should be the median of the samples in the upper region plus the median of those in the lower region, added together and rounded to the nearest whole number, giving 390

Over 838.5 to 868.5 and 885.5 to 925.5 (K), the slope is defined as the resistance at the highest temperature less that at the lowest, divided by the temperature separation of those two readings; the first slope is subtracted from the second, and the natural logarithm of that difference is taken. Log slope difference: 0.1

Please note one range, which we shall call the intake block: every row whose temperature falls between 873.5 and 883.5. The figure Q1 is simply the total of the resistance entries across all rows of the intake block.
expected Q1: 1839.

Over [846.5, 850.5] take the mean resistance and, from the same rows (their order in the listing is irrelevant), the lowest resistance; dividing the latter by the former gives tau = 0.982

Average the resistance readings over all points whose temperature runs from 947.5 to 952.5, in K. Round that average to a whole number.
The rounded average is 203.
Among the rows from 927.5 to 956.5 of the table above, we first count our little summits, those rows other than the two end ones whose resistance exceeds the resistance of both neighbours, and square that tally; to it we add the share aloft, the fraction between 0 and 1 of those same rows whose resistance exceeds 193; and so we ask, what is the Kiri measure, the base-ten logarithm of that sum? 1.91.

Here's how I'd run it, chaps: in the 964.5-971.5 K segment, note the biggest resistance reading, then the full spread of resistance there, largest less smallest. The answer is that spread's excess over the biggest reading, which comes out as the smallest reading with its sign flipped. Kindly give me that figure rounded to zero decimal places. -187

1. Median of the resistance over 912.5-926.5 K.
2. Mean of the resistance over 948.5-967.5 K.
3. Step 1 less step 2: 29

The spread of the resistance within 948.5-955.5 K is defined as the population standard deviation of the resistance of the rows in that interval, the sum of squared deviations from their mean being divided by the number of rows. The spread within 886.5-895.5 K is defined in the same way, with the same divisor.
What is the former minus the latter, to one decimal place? -1.7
